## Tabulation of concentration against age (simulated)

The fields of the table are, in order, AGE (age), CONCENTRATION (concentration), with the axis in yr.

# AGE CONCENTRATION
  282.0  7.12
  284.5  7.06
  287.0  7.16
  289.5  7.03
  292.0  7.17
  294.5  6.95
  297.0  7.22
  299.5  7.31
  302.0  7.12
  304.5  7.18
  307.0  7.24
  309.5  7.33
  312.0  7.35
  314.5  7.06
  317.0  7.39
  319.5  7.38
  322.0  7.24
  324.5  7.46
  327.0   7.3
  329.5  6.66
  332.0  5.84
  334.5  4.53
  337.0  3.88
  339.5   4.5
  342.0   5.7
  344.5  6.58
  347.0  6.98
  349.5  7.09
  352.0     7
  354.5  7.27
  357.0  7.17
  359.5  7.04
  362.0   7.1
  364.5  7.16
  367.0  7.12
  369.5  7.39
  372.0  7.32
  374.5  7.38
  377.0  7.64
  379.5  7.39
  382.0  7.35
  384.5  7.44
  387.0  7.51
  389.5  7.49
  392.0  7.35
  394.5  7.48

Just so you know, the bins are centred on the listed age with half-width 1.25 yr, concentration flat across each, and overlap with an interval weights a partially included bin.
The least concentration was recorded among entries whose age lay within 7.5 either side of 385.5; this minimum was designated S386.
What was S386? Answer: 7.35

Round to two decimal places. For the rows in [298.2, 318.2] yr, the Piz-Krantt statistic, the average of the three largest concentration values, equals 7.36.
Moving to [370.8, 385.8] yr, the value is 7.49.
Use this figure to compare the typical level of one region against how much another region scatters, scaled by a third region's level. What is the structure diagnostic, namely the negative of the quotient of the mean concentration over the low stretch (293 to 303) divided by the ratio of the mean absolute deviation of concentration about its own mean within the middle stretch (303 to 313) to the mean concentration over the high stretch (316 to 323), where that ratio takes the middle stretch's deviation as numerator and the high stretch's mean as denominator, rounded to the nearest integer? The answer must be -807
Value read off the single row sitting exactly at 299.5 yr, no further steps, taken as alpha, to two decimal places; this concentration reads 7.31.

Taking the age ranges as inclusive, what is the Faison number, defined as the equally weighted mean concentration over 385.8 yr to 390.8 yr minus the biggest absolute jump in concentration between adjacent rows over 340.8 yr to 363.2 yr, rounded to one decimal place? 6.6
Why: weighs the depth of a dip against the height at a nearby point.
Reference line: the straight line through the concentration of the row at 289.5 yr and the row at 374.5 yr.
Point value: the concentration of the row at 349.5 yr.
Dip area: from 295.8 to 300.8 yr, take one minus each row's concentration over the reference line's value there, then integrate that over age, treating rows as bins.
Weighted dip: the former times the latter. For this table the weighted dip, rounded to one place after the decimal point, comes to -1.0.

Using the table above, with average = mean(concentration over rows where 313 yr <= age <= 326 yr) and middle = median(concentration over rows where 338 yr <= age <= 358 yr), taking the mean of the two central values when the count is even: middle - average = -0.32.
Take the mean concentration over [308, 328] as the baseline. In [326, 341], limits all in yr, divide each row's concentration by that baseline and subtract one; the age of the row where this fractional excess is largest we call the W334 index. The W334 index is 327.0 yr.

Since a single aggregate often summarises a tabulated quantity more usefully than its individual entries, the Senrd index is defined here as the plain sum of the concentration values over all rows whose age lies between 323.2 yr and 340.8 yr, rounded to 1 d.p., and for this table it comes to 40.2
